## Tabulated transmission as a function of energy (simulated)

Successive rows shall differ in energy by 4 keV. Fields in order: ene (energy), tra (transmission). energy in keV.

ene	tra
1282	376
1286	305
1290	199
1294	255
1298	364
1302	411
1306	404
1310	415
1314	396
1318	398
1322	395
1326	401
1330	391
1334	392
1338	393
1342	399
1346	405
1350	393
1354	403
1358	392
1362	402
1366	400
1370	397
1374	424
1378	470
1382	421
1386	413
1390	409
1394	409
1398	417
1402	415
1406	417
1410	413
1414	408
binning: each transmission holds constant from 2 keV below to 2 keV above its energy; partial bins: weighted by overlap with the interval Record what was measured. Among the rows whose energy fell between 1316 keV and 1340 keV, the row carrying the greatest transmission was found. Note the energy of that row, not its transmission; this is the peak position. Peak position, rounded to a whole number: 1326 keV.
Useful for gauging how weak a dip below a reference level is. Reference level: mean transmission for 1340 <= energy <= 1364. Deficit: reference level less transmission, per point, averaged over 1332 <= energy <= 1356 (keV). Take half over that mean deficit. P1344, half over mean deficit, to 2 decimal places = 0.33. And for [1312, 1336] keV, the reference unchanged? 0.14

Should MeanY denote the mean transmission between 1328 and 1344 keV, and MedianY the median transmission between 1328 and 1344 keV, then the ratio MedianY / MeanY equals 0.997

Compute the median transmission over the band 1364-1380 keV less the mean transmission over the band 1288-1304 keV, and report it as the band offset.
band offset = 105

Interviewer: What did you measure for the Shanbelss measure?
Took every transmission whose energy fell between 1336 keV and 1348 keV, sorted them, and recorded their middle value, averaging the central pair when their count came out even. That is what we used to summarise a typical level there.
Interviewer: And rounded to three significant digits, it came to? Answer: 399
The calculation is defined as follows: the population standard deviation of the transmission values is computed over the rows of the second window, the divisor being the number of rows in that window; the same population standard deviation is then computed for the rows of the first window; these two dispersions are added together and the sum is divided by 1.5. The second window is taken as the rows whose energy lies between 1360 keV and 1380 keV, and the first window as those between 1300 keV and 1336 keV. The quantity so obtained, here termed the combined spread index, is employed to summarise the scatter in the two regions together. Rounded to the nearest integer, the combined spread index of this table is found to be 24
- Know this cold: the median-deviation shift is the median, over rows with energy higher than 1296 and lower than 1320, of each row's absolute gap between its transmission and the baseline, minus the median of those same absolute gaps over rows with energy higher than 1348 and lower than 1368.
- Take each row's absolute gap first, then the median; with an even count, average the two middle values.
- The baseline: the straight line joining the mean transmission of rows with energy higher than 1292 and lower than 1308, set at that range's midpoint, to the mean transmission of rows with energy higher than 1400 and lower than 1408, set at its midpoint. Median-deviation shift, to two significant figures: 29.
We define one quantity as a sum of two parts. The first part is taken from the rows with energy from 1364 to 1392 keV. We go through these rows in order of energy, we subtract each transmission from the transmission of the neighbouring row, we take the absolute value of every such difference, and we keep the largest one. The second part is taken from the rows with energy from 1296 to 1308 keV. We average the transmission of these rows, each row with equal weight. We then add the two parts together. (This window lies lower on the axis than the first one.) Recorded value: 442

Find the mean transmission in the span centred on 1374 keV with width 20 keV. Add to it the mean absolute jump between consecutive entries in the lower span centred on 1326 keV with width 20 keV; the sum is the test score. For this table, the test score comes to 427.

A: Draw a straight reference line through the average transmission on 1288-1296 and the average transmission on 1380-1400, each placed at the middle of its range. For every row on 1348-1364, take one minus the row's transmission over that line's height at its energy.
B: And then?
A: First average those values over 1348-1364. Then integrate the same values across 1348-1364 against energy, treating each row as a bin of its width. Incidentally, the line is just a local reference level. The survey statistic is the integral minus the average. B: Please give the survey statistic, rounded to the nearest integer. -2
